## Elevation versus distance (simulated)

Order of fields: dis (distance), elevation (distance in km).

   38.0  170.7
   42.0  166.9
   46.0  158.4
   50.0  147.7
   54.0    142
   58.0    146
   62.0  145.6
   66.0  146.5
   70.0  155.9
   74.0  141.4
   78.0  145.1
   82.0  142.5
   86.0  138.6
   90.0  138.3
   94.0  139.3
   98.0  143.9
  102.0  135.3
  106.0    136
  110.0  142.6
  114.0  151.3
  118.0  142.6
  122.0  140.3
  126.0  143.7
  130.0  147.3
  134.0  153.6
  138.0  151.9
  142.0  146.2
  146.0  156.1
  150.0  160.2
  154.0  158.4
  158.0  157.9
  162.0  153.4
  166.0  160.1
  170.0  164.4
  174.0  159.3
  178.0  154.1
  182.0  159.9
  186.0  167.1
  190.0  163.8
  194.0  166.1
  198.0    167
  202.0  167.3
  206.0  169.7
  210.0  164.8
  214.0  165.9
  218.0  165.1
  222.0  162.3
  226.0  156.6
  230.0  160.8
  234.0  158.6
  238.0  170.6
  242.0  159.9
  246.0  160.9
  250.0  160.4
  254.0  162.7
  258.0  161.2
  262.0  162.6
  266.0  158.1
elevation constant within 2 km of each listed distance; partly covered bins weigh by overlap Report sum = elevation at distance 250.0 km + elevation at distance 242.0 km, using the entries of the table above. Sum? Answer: 320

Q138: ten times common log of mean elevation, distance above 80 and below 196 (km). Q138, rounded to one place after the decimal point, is 21.8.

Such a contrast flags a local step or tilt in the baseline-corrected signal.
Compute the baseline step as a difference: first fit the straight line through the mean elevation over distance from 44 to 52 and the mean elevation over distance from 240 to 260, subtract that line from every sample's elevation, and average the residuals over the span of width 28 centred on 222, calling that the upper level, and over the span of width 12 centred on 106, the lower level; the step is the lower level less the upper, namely -19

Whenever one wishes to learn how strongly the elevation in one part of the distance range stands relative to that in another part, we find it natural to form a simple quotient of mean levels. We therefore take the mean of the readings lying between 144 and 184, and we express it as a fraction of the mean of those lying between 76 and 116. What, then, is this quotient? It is 1.12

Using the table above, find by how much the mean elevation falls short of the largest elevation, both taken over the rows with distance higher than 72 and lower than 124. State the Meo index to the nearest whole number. 10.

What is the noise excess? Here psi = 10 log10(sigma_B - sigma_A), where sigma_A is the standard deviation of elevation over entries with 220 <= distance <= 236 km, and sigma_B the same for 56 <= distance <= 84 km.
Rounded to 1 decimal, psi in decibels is 3.4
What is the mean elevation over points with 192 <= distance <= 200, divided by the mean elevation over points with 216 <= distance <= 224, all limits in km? 1.02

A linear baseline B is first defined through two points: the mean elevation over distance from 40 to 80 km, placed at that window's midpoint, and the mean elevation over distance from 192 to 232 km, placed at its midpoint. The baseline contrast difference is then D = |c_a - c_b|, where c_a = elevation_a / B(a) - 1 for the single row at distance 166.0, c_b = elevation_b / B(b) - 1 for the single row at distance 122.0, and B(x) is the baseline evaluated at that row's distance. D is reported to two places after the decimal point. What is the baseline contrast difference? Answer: 0.10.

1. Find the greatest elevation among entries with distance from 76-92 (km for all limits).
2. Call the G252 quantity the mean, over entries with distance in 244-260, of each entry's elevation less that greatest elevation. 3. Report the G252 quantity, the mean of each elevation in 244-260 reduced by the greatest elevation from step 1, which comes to 16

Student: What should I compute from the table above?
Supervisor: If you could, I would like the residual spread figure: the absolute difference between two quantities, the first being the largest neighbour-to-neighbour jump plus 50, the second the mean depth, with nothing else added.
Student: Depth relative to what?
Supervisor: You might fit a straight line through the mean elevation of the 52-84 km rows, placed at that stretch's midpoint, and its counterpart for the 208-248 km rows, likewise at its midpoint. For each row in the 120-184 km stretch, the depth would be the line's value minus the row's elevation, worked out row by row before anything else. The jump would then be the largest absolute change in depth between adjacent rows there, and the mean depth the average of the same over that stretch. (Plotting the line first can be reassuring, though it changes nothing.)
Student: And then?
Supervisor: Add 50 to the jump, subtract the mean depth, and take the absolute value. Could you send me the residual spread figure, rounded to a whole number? 59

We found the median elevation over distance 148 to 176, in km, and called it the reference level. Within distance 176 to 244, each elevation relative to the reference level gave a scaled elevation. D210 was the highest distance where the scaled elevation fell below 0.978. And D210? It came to 178.0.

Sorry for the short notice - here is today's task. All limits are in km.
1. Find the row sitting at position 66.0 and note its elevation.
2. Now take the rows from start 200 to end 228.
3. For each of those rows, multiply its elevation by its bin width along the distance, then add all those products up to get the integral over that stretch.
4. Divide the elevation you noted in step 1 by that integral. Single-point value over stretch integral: 0.032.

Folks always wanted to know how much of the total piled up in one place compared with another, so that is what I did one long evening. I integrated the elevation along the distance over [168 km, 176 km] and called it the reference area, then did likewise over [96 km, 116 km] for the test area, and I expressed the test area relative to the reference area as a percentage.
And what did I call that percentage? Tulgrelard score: 219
